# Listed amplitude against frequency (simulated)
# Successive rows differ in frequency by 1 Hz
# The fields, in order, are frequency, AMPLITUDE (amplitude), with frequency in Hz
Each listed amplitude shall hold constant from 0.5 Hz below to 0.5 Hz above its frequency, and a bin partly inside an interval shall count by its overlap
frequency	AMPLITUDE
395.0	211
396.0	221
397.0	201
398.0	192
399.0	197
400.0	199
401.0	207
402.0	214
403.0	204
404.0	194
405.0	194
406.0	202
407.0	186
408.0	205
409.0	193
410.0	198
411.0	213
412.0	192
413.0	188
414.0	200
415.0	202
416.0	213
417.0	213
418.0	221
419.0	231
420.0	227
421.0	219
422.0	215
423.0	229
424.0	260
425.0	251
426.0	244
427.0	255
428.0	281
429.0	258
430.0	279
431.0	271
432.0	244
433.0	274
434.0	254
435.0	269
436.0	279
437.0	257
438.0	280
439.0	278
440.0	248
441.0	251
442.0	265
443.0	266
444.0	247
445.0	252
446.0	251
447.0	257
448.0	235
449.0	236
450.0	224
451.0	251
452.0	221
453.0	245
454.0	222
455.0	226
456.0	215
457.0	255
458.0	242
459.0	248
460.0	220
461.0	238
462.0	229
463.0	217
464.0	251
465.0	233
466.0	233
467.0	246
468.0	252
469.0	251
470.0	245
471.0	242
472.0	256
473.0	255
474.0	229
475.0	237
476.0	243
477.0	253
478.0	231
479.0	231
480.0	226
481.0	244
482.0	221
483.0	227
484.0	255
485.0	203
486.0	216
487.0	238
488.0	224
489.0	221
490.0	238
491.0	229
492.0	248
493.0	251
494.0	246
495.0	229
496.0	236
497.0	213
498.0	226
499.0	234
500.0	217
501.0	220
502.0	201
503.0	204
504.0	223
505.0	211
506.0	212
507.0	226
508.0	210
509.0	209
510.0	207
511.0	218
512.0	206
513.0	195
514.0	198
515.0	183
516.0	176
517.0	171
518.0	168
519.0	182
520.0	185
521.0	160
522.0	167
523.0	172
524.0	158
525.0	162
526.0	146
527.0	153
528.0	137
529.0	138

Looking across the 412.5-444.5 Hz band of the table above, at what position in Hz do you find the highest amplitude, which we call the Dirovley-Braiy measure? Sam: 428.0 Hz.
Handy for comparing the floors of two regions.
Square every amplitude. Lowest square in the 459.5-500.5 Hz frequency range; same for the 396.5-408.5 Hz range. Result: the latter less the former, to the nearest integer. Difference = -6613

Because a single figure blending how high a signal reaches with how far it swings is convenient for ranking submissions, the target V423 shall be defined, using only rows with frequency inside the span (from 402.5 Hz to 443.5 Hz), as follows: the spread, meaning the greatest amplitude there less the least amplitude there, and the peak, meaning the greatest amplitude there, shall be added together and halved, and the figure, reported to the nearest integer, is 188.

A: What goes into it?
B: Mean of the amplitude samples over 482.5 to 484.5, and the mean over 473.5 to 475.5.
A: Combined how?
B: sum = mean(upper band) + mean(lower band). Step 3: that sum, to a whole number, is 474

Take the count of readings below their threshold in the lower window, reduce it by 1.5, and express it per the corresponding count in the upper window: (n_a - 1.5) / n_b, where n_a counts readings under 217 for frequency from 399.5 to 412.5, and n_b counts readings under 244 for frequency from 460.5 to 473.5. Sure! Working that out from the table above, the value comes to 1.9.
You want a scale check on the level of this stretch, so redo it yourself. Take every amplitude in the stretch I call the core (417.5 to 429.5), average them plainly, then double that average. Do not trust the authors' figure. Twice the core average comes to 482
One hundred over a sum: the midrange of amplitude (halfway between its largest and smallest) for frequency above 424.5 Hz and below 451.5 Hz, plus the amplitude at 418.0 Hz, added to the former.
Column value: 0.211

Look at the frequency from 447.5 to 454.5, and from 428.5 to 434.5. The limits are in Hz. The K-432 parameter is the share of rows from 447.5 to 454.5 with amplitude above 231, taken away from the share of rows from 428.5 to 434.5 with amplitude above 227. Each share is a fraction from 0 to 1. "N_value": 0.4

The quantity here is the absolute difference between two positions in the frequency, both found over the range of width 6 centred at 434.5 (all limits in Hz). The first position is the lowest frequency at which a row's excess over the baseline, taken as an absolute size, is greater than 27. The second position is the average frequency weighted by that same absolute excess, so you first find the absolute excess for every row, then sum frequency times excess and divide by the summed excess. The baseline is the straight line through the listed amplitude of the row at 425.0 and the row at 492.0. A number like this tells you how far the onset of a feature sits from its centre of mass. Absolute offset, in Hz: 1.3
